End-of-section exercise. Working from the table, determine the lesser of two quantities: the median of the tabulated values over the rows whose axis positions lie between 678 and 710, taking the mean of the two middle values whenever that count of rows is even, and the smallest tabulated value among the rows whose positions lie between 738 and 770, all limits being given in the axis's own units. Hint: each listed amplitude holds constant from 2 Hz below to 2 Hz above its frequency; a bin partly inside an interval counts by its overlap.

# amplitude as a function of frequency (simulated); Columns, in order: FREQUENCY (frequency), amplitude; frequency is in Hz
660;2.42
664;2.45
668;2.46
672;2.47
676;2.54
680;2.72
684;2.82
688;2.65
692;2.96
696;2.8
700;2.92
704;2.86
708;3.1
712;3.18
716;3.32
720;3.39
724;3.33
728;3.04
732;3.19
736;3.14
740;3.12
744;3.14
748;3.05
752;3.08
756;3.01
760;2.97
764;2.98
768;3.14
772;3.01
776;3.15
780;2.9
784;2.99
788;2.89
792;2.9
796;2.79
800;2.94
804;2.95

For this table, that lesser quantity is 2.84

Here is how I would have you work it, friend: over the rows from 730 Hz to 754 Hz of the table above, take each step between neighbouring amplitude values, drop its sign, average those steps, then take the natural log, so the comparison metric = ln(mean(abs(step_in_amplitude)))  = -3.2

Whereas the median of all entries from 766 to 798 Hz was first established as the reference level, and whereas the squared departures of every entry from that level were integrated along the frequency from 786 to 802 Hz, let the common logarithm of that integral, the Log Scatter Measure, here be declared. -0.93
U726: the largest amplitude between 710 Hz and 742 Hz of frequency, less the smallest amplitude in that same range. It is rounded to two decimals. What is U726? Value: 0.35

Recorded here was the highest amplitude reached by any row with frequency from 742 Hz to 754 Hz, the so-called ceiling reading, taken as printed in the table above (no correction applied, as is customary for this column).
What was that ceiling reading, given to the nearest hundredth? 3.14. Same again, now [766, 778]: 3.15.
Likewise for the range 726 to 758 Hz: 3.19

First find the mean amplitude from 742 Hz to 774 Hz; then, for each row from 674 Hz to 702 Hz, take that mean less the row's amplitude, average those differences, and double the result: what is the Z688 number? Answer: 0.55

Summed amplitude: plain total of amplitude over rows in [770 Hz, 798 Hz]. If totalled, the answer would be 21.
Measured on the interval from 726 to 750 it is 19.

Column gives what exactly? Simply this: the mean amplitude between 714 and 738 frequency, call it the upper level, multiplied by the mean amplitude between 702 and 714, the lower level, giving 9.9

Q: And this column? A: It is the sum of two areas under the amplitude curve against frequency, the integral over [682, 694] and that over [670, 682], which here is 64.6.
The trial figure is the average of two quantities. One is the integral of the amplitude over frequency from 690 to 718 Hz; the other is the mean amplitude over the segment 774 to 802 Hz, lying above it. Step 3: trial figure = 44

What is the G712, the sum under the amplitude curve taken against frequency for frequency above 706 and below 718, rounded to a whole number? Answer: 38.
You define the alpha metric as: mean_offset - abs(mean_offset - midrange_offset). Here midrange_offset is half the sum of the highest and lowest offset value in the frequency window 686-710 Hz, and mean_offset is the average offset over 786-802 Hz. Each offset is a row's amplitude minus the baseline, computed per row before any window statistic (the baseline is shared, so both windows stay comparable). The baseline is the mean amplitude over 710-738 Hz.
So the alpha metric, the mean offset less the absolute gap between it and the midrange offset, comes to -0.352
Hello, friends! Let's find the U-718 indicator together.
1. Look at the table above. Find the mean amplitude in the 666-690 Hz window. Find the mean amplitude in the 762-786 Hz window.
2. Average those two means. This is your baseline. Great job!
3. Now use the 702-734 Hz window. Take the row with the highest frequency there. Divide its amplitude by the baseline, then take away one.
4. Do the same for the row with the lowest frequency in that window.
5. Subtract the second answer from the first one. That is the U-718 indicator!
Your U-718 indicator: 0.12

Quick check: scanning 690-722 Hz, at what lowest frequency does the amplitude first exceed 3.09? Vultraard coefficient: 708 Hz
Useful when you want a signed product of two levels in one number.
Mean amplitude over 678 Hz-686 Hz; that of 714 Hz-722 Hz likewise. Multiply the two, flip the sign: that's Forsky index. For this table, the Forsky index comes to -9.3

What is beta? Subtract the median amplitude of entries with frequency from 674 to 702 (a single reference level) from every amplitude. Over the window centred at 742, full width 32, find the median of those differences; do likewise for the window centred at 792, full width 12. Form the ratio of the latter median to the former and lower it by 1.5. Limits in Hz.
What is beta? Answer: -1.2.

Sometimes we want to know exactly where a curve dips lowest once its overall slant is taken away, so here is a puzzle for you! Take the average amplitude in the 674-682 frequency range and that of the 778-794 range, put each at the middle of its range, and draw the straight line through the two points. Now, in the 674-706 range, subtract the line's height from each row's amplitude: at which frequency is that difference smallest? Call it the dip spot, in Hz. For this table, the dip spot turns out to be 676 Hz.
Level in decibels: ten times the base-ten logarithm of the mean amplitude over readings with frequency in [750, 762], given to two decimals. 4.80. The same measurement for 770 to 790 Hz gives 4.75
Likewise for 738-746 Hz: 4.96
